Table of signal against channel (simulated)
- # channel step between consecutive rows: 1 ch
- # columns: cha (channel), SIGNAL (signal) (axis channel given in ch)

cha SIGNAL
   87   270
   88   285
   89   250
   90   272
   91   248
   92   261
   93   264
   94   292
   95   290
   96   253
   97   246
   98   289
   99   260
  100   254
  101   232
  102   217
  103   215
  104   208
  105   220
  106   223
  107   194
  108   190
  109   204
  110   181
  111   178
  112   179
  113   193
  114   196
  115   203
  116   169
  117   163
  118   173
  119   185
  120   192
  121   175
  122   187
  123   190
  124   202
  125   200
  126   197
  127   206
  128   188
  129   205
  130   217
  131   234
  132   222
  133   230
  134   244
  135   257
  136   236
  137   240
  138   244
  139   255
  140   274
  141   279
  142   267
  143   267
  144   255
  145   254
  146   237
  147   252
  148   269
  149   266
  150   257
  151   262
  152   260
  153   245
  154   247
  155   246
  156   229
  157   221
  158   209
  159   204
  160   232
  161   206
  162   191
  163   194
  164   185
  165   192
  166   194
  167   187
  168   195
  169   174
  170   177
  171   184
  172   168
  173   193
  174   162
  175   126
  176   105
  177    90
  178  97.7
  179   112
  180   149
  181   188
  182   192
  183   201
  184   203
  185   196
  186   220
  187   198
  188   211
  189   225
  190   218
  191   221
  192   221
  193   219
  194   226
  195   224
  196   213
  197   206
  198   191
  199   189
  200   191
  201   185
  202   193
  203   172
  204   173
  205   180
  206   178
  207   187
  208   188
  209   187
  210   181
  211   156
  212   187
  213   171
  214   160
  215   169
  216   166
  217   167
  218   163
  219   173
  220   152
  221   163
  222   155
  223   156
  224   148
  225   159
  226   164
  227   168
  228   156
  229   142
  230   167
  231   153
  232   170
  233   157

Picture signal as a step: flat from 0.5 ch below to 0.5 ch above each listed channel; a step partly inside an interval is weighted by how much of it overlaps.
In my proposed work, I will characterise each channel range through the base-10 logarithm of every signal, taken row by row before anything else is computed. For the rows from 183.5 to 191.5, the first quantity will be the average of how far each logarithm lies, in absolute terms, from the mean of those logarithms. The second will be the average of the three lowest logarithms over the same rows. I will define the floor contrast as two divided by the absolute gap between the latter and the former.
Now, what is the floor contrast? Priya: 0.877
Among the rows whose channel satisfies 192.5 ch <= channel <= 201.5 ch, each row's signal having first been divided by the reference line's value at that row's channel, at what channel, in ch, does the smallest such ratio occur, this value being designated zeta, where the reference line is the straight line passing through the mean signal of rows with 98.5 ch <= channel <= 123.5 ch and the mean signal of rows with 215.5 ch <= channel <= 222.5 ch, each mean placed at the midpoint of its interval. 201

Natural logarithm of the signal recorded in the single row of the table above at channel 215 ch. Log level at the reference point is 5.13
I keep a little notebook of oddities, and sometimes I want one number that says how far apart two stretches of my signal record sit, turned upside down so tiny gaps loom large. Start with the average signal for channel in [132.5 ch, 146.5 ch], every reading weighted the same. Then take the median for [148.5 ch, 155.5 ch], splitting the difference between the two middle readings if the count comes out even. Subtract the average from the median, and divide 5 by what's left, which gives 1.2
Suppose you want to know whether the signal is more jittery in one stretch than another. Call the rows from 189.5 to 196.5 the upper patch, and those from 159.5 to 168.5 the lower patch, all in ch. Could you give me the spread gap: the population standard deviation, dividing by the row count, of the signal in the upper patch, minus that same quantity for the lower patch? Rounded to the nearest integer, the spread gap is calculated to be -10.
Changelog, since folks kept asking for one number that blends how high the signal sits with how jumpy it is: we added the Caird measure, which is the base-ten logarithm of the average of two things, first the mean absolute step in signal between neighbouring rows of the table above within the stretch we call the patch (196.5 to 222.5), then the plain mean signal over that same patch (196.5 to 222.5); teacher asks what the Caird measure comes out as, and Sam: 1.97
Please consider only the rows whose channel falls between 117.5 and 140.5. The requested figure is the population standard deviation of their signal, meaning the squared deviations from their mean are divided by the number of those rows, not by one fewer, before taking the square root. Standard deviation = 28.0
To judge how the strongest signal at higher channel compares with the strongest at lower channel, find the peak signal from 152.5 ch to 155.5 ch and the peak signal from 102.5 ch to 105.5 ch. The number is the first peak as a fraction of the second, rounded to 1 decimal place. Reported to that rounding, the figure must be 1.1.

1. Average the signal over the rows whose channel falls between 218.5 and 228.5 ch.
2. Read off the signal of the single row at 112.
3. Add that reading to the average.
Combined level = 338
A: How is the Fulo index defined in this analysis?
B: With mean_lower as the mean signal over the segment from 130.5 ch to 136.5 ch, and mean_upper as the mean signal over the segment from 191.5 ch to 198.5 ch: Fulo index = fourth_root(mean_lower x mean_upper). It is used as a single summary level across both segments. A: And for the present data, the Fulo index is 15.0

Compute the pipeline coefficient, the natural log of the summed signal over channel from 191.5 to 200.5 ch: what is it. 7.54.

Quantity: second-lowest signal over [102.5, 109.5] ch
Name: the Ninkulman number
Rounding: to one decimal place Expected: 194.0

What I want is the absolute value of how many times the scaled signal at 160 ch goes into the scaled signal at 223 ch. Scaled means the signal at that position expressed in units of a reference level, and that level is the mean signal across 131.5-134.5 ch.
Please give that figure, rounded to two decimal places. 0.67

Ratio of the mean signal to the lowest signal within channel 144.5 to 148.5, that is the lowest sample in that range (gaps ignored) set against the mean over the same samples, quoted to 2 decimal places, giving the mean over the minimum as 1.07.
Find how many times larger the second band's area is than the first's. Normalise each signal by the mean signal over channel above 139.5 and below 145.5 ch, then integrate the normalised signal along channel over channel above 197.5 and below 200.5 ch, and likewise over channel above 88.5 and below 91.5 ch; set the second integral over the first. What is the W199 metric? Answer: 1.35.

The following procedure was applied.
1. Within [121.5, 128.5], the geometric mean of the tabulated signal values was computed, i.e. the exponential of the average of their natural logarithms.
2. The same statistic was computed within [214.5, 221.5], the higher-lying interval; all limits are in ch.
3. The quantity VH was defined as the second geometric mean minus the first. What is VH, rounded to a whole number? -31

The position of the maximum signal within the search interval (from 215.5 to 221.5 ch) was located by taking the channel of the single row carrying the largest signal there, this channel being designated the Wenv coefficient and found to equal 219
